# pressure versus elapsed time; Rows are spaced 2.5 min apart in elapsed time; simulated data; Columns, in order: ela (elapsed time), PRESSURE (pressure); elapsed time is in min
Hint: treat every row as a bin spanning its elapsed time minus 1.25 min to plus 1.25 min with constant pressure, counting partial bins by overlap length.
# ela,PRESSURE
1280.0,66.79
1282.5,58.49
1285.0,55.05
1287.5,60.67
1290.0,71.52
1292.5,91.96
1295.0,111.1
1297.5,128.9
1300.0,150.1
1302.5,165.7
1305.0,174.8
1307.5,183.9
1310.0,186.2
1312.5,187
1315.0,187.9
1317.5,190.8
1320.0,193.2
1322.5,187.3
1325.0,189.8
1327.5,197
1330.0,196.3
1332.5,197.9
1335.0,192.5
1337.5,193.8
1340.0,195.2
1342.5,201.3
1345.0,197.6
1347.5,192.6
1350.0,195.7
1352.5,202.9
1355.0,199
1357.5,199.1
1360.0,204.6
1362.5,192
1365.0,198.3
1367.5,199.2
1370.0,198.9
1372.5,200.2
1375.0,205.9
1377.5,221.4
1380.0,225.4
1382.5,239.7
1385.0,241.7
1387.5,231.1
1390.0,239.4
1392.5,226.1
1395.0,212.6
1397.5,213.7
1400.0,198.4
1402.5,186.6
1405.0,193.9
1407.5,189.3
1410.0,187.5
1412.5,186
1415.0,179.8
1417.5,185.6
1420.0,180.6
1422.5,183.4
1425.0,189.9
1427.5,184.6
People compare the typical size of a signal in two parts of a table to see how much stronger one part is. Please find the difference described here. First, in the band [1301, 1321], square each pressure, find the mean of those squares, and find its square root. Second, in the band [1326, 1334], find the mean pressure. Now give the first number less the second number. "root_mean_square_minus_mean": -13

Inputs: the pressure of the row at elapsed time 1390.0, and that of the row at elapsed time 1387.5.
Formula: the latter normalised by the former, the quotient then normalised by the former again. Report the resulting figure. 0.0040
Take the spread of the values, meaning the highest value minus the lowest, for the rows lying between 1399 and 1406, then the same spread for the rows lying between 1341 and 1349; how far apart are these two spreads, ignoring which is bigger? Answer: 3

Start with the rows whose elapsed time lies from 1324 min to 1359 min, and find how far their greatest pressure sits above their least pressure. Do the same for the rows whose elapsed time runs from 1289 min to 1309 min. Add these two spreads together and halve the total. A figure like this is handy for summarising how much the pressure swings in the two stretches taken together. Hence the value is 63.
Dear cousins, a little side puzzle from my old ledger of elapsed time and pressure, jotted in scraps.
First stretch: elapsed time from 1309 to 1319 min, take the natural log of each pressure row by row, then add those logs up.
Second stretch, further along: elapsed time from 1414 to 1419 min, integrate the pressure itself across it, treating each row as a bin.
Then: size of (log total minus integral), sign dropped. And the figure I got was 893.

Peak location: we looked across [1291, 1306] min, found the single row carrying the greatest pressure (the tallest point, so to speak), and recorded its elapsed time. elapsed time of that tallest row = 1305.0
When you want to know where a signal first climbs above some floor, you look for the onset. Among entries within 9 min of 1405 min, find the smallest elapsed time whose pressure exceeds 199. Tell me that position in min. 1397.5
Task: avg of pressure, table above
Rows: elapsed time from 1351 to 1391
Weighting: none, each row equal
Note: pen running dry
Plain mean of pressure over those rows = 212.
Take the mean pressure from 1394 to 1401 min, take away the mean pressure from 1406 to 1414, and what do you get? 21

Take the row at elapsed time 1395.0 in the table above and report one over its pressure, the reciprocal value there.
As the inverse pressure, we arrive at 0.005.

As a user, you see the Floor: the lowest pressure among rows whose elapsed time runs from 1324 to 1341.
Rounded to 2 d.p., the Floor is 189.80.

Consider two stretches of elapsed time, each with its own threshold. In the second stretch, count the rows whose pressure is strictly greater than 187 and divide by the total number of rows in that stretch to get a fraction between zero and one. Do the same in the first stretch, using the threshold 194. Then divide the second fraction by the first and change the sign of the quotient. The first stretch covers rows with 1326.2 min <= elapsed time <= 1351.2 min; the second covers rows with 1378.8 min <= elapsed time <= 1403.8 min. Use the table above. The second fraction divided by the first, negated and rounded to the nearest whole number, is -1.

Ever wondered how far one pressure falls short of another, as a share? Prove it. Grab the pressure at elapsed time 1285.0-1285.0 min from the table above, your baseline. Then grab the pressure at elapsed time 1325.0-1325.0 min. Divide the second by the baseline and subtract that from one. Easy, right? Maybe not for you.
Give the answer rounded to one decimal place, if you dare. -2.4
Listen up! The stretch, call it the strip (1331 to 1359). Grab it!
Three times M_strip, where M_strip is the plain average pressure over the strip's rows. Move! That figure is 591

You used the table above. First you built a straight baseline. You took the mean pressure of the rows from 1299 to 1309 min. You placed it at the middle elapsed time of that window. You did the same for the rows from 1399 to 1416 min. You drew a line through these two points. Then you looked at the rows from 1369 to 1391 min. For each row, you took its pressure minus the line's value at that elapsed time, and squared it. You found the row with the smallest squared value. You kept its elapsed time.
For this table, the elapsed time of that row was 1370.0 min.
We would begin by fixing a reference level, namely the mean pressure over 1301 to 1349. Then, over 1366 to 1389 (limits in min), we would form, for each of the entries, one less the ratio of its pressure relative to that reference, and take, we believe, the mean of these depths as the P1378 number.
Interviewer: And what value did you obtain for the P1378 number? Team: -0.15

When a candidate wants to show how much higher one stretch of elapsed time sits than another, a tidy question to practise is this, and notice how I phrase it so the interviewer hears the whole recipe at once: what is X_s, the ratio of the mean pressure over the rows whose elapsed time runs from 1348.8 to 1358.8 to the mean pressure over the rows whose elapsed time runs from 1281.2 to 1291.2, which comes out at 3.24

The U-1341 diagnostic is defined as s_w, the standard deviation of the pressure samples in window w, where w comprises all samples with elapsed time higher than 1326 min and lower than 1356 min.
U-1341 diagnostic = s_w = 3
